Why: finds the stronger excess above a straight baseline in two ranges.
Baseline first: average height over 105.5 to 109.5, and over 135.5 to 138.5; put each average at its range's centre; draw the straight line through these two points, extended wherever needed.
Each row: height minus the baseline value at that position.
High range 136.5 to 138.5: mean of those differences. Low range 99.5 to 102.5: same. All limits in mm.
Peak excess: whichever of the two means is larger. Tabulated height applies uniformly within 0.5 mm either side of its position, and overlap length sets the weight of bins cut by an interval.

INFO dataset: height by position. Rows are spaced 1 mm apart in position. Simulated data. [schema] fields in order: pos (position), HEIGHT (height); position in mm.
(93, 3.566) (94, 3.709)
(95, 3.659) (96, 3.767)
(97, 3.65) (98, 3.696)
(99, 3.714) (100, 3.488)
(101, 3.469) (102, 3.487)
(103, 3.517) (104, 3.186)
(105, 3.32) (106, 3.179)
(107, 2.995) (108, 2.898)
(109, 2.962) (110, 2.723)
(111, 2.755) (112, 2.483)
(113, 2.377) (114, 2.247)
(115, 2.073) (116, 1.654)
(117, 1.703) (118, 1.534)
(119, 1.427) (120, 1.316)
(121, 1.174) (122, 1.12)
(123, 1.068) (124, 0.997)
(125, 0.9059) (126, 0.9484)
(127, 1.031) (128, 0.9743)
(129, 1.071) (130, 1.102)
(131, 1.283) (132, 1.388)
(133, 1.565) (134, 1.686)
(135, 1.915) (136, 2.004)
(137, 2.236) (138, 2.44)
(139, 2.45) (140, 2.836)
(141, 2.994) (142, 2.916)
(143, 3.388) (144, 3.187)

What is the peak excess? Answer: 0.301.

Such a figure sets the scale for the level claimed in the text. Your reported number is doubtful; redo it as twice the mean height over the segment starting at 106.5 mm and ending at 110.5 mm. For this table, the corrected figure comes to 6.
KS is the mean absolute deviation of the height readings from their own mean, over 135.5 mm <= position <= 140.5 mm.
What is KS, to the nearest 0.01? 0.22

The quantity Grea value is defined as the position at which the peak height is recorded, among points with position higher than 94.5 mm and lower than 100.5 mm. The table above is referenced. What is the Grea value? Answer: 96 mm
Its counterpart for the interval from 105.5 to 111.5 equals 106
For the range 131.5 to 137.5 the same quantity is 137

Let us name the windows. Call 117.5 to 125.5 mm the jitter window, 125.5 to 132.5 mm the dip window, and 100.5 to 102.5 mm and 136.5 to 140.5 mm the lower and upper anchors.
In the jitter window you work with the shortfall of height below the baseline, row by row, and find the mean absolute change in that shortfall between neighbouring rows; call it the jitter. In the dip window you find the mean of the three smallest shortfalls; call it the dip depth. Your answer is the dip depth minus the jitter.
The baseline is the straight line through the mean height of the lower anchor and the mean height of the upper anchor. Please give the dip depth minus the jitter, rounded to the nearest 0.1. 1.4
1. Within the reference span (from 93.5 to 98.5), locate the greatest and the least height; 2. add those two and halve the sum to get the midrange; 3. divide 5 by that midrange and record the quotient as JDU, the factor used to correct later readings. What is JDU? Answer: 1.35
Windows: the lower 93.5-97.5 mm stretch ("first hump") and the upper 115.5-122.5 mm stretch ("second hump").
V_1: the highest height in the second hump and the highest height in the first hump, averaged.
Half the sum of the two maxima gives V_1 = 2.7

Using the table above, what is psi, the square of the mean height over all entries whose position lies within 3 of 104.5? 11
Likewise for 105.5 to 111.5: 9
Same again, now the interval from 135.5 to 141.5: 6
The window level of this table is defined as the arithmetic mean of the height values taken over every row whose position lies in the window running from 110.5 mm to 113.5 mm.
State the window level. 2.5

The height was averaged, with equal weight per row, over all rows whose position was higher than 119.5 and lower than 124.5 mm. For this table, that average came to 1.1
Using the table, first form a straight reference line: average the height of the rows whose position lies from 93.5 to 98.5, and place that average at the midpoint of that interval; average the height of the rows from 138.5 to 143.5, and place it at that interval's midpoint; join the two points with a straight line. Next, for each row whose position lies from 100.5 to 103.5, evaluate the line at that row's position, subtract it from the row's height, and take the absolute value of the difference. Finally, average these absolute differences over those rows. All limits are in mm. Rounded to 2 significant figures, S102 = 0.10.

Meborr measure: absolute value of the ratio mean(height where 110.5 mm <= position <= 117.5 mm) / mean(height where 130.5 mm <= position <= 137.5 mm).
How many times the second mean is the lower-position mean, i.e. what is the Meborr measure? 1.3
